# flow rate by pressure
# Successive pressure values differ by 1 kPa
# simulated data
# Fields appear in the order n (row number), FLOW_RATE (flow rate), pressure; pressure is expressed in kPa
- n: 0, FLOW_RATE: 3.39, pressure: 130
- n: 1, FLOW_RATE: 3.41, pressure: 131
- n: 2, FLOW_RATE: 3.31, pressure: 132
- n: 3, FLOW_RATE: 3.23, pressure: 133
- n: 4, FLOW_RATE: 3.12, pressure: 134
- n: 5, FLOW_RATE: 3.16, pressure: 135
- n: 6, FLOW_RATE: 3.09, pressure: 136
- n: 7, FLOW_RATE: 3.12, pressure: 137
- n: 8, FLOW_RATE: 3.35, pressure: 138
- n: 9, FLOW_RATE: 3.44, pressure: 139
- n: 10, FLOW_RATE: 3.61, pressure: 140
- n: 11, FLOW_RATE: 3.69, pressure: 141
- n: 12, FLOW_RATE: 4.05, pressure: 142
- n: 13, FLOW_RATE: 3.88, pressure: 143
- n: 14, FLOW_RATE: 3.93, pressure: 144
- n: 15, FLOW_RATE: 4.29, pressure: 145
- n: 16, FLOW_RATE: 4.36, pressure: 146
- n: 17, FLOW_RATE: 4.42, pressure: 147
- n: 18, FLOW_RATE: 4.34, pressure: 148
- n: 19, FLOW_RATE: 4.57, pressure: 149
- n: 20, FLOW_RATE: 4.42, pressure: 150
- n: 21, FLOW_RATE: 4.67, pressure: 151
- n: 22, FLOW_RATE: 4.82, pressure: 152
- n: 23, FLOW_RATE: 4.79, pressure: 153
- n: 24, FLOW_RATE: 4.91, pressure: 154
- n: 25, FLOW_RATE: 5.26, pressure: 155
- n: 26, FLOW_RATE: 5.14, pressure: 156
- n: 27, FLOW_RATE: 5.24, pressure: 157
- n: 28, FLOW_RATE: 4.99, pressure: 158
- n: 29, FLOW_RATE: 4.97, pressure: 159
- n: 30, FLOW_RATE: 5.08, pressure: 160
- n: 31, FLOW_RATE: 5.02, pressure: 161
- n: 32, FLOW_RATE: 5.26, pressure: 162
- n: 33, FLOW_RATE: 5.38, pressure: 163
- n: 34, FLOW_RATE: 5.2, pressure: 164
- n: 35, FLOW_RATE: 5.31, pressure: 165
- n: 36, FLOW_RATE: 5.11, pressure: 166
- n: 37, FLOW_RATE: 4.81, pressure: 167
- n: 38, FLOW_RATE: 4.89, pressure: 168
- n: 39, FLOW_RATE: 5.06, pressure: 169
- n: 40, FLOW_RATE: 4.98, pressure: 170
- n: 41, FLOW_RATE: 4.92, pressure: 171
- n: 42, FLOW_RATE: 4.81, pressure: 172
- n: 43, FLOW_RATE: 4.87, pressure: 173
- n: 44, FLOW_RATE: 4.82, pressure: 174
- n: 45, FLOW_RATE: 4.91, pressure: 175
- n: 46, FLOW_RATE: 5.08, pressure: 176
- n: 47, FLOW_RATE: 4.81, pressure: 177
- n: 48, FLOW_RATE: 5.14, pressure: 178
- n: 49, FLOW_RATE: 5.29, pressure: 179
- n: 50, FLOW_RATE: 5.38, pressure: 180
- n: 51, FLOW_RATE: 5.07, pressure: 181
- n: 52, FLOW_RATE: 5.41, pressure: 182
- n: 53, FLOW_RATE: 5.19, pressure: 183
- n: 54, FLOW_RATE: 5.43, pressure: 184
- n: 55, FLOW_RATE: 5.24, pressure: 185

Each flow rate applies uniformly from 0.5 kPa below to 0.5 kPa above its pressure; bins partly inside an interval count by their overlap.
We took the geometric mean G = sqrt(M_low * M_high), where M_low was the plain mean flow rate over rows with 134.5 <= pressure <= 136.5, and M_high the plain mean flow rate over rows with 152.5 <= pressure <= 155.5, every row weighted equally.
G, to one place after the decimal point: 3.9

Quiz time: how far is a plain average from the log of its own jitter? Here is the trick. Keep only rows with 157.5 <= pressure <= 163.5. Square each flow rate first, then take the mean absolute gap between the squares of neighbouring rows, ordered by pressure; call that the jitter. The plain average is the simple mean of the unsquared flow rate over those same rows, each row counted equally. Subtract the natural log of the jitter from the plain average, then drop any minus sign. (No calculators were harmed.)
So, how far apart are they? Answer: 4.99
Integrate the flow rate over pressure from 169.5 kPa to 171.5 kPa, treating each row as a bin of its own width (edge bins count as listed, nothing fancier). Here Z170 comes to 9.9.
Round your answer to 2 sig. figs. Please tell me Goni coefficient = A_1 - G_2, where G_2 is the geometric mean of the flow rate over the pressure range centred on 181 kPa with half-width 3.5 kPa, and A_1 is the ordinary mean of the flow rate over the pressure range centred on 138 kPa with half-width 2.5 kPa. -1.9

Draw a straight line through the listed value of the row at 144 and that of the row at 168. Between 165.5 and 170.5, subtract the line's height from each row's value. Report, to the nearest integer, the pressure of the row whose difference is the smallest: 167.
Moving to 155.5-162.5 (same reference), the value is 161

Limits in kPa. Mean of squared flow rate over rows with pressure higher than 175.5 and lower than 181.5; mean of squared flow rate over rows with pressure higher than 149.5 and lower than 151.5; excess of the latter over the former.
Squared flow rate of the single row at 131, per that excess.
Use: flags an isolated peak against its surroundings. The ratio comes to -2.1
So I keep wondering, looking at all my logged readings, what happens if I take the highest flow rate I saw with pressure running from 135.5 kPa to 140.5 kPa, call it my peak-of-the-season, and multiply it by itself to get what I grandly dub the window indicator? 13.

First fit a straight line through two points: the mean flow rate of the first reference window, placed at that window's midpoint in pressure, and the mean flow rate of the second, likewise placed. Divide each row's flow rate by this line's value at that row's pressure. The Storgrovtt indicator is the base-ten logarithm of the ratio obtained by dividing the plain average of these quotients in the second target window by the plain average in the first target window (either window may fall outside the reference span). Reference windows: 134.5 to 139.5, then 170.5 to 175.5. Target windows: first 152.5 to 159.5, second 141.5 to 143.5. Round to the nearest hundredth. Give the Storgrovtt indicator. -0.03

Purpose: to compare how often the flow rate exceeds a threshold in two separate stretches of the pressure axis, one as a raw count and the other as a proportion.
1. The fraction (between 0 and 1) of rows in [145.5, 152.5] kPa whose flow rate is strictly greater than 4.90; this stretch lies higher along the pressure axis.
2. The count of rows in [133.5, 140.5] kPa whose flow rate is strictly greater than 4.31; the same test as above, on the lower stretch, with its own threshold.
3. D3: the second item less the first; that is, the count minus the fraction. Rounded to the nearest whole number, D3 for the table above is 0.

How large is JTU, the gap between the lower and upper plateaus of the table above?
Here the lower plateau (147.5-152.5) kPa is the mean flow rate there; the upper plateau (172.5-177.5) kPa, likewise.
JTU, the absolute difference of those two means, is 0.33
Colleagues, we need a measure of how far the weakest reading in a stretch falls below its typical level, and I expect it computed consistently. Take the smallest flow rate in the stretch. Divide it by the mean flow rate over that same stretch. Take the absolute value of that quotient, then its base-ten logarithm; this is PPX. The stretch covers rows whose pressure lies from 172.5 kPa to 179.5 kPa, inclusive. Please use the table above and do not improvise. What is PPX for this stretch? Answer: -0.0158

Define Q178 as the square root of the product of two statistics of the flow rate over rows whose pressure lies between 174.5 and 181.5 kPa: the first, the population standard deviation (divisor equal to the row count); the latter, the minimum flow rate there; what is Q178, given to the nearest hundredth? 0.94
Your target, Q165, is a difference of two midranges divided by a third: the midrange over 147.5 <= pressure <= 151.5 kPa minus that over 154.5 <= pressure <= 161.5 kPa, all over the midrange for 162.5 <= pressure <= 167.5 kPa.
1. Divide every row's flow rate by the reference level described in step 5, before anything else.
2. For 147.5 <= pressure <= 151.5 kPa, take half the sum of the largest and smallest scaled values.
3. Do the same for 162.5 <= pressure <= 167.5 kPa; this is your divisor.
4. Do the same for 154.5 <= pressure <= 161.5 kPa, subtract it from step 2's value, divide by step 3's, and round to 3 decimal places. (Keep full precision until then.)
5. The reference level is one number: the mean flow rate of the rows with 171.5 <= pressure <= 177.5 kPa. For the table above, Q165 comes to -0.120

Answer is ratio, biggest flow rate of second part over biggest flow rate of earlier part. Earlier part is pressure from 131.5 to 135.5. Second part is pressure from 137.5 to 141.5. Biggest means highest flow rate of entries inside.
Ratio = 1.11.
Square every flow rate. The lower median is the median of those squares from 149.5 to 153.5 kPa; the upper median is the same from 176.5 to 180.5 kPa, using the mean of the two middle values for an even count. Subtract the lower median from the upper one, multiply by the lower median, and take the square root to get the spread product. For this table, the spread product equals 10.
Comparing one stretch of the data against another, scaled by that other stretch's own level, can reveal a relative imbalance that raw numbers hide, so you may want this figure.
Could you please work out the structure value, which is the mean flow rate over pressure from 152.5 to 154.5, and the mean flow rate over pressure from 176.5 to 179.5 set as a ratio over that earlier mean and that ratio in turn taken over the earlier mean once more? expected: 0.216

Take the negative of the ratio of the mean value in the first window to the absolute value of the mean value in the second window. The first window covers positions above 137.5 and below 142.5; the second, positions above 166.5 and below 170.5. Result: -0.735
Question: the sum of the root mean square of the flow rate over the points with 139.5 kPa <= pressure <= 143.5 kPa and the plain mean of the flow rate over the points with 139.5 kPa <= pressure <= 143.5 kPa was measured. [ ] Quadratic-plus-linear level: 7.6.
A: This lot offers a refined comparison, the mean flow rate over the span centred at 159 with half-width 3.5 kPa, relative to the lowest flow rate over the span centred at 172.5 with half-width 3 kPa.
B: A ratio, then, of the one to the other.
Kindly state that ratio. 1.06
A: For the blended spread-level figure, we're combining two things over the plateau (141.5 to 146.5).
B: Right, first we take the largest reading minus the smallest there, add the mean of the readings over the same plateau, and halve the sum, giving 2.3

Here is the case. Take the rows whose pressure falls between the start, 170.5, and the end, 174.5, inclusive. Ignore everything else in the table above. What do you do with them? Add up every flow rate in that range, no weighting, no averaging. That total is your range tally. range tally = 19.4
